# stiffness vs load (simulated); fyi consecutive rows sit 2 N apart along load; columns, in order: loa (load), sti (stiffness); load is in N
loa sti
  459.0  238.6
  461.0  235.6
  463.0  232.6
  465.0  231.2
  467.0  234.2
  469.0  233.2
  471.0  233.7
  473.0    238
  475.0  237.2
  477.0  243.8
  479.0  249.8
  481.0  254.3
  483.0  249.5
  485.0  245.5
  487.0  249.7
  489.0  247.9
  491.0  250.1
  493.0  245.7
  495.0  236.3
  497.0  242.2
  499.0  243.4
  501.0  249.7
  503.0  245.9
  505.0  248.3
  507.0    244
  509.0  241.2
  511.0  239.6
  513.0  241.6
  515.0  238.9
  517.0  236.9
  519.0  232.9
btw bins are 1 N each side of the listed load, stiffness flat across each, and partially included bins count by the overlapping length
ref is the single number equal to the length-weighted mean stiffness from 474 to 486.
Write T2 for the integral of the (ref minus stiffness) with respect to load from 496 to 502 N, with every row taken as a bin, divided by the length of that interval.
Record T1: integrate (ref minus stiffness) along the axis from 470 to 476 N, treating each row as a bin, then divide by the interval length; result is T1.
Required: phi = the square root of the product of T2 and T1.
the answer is 4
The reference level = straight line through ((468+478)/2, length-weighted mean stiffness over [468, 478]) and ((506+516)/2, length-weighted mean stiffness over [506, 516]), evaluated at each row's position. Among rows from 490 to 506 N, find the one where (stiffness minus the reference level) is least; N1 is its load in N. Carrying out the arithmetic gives 495.0 N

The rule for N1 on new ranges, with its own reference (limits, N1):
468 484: 469.0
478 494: 493.0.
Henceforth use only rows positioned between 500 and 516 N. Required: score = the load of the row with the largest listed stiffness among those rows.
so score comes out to 501.0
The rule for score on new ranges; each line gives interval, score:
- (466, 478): 477.0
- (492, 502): 501.0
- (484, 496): 491.0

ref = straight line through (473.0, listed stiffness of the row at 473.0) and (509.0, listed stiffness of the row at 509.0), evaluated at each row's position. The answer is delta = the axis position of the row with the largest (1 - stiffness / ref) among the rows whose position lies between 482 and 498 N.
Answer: 495.0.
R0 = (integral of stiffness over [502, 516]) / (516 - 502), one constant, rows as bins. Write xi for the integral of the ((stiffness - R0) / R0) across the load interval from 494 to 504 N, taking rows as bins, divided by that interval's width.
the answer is 0.003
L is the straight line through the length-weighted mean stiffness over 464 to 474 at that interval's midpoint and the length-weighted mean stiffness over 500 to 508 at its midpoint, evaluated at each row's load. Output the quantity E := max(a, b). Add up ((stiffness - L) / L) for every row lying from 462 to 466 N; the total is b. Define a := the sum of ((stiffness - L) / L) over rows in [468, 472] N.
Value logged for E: -0.003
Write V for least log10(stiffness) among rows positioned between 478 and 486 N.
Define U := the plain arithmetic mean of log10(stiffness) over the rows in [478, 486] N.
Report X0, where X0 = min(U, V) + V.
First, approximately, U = 2.40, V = 2.39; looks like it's 4.78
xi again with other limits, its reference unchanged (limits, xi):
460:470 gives -0.039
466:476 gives -0.031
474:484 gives 0.017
